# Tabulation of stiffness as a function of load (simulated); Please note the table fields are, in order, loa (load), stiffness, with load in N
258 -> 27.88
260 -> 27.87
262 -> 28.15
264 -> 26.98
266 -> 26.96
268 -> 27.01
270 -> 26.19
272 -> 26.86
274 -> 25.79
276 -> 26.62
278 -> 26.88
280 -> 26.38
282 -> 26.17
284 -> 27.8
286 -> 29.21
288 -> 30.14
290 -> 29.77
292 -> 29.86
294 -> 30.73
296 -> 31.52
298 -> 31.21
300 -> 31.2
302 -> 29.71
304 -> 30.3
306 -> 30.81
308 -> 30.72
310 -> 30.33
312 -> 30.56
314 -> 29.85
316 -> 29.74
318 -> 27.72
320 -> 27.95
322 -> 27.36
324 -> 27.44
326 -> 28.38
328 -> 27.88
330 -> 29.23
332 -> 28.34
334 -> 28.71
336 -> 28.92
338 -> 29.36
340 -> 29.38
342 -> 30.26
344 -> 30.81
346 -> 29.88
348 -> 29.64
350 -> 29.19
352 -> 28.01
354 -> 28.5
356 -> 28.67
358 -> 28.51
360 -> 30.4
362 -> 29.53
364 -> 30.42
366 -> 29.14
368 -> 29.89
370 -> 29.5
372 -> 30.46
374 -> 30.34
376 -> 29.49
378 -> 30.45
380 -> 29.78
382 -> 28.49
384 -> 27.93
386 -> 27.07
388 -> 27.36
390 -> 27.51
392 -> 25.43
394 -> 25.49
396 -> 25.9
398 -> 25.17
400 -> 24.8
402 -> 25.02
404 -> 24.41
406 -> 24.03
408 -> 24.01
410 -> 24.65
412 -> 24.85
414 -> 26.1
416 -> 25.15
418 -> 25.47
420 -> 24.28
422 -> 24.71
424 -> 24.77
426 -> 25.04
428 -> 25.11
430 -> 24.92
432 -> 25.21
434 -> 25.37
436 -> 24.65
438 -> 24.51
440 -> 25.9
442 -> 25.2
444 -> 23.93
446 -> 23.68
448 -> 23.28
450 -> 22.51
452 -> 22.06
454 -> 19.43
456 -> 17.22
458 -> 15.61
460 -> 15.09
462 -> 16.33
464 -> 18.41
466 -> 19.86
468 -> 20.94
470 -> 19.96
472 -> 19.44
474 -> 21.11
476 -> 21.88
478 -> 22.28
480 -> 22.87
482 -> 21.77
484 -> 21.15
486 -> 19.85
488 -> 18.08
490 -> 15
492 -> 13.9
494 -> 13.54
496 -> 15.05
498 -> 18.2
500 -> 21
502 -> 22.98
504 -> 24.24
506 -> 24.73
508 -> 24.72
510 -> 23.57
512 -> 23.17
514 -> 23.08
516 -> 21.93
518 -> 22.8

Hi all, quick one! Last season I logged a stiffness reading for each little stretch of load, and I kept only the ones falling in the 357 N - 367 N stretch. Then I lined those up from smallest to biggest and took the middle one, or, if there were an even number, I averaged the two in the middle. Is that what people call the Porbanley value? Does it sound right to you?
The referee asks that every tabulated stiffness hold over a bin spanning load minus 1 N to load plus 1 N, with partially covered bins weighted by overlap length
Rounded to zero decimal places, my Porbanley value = 30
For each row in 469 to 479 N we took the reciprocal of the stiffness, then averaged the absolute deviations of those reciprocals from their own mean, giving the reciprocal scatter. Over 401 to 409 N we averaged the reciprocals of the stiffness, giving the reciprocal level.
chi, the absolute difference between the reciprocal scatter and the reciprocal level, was 0.039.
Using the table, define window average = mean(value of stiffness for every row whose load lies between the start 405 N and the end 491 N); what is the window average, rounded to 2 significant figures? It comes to 22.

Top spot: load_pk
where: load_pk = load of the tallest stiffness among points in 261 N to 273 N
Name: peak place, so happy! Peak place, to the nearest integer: 262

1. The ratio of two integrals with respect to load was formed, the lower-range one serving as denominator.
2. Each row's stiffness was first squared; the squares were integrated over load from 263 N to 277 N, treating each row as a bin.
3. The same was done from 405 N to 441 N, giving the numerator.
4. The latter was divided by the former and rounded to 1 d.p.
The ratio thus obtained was 2.3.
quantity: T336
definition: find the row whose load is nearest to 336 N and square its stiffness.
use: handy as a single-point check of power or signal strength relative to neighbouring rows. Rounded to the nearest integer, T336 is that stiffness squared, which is 836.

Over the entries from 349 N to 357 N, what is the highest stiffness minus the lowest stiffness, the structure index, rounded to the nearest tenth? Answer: 1.2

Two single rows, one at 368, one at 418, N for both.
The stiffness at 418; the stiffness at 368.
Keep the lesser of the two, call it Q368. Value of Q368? 25.5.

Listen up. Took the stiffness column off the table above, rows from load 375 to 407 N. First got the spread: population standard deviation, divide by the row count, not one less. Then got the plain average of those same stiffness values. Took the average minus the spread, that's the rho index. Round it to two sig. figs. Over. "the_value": 25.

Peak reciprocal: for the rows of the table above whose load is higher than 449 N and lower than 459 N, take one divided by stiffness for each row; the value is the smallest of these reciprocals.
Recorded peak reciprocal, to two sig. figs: 0.044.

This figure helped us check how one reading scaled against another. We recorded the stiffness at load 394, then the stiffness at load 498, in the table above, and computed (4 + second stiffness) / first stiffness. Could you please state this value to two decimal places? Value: 0.87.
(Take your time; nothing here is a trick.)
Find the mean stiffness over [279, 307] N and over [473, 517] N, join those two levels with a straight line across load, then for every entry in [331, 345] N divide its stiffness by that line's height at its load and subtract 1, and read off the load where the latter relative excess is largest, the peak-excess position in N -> 344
